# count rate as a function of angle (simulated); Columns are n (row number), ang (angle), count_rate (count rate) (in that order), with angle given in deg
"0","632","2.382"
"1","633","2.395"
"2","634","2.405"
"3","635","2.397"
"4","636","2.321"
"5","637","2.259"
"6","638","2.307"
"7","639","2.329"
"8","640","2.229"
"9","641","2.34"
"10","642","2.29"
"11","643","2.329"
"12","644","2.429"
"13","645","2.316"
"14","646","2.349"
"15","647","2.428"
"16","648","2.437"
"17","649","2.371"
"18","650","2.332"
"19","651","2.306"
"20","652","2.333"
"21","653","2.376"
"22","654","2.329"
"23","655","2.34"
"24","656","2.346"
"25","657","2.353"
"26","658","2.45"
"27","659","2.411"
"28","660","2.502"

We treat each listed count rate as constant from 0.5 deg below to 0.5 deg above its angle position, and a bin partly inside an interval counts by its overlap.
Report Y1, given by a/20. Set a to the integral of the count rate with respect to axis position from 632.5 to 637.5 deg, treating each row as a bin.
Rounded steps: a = 11.8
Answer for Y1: 0.589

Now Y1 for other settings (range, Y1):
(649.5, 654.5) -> 0.584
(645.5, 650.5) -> 0.596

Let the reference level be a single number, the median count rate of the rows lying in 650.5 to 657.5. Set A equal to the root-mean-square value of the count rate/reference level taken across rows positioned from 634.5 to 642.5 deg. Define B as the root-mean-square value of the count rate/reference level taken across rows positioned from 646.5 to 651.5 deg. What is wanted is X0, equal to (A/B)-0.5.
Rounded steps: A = 0.99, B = 1.02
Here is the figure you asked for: 0.472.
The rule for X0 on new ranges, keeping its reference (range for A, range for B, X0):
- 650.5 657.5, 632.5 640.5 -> 0.504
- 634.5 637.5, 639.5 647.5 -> 0.494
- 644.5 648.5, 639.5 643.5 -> 0.537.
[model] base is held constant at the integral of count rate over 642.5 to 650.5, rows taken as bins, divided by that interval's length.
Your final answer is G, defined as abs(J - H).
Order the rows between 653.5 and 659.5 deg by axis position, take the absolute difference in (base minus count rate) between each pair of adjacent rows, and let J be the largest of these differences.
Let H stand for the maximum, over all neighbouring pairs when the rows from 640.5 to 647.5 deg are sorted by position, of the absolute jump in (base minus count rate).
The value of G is 0.016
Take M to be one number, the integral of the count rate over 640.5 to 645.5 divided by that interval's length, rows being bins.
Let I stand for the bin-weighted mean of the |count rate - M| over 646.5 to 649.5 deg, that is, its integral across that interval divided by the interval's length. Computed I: 0.07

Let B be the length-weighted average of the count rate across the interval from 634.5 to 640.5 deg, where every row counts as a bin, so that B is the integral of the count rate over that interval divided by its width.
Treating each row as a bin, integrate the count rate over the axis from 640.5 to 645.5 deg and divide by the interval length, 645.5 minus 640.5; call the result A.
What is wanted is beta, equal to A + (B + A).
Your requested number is 6.99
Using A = 2.34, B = 2.31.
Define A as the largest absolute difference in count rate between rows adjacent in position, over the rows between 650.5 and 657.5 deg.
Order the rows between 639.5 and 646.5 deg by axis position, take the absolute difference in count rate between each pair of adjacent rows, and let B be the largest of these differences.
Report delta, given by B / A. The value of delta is 2.40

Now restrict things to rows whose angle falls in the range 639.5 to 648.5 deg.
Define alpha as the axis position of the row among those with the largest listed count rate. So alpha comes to 648 deg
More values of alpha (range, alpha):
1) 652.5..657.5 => 653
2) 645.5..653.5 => 648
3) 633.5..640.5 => 634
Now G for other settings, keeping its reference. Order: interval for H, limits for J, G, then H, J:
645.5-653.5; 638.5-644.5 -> 0.032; 0.079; 0.111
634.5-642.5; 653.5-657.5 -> 0.100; 0.111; 0.011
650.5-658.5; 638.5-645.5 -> 0.016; 0.097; 0.113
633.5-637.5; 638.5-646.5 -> 0.037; 0.076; 0.113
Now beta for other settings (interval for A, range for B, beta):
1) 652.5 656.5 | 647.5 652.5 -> 7.05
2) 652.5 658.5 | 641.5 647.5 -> 7.09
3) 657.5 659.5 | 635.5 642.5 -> 7.16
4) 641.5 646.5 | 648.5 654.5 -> 7.03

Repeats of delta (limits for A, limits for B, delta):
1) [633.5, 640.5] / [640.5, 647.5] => 1.13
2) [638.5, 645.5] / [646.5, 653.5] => 0.58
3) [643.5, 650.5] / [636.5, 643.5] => 0.98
